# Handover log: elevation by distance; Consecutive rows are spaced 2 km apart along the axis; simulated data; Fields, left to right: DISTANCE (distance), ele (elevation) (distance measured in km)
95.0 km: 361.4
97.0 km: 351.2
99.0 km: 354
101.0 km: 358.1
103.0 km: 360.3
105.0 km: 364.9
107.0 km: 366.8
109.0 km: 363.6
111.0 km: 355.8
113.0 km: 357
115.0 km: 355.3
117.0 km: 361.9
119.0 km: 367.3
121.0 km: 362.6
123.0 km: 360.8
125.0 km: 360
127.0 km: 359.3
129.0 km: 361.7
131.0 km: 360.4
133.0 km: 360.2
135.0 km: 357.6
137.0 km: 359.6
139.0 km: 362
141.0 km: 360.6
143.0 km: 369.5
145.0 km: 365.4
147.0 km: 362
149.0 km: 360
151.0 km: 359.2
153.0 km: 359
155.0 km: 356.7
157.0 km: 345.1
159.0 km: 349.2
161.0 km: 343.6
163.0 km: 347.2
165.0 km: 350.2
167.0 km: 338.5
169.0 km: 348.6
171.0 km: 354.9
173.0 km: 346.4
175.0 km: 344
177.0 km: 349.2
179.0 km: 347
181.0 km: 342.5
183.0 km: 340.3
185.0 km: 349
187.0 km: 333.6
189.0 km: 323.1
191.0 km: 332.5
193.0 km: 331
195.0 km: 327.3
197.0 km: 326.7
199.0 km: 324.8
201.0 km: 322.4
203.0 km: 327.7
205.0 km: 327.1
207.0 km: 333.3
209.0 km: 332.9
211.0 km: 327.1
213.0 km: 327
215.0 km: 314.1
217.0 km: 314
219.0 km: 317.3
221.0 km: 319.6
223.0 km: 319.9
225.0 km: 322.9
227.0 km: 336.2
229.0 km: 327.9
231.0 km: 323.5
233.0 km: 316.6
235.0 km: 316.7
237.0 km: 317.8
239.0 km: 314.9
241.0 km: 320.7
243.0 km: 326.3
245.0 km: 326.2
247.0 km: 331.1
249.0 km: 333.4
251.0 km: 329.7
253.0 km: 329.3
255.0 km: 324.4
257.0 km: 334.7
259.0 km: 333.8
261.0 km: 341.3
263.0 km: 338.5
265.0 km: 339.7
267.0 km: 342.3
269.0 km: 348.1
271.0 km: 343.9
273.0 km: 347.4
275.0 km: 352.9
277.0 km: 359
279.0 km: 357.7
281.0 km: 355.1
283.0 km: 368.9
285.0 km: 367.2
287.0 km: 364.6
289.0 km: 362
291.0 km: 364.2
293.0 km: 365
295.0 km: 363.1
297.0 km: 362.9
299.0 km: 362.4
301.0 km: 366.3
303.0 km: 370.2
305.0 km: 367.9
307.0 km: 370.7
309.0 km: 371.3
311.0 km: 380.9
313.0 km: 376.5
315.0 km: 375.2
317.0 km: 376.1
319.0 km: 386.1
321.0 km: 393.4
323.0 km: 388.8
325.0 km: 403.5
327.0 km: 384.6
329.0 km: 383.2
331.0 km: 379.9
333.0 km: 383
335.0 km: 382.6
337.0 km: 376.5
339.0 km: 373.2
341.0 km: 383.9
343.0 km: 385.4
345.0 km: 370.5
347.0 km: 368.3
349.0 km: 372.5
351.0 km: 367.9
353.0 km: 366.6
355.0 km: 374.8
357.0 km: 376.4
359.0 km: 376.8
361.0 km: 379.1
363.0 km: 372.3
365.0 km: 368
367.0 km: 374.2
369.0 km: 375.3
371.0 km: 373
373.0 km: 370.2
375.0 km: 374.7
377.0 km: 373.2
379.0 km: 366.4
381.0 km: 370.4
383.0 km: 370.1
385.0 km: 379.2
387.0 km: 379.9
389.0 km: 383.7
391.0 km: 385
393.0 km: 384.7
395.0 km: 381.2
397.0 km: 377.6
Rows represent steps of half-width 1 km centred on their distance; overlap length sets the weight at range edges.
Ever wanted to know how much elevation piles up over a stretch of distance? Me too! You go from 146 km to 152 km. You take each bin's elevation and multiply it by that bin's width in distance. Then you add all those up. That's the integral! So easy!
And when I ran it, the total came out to 2162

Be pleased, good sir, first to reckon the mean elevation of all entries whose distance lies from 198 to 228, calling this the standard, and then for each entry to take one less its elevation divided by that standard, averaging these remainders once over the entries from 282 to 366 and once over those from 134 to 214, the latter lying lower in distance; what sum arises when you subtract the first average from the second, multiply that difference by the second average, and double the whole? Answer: -0.011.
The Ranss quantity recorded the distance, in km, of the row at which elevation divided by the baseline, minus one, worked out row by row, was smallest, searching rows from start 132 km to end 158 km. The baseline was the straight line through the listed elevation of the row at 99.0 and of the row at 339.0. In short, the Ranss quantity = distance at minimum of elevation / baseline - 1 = 157.0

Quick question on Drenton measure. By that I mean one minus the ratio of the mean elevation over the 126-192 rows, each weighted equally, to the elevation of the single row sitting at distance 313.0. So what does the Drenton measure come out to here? 0.067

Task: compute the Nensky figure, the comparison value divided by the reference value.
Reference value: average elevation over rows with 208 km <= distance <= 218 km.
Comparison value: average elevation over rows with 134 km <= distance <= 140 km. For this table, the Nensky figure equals 1.11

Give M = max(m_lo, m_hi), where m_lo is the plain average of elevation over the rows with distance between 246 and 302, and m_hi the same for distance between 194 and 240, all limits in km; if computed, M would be 350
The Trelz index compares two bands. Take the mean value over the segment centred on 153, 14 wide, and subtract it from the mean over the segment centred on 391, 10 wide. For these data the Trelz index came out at 27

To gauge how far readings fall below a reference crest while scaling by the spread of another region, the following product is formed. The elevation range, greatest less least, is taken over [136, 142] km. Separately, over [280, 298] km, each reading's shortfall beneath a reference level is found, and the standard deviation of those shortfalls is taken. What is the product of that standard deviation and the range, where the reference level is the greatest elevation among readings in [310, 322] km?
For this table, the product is 9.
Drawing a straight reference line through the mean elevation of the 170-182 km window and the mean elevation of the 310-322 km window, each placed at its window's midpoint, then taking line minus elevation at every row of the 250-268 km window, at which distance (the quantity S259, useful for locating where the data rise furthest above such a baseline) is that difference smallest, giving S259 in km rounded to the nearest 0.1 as 261.0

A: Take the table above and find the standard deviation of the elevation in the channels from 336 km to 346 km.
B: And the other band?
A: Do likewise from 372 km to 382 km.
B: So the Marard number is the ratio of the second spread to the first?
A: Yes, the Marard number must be 0.49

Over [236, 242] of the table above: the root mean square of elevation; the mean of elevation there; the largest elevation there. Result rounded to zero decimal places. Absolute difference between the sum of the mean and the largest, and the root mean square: 321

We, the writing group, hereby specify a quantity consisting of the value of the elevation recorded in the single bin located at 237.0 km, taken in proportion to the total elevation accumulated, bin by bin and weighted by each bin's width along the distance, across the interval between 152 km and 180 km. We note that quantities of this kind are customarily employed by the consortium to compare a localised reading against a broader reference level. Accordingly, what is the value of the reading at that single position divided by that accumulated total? 0.033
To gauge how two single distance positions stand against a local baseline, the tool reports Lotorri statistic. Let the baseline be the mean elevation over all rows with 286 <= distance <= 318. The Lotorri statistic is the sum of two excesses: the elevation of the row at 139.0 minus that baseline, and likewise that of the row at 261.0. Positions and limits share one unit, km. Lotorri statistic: -34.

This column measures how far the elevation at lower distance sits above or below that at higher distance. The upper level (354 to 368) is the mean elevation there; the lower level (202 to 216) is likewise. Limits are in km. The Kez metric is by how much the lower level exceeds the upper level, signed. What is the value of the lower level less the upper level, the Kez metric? -47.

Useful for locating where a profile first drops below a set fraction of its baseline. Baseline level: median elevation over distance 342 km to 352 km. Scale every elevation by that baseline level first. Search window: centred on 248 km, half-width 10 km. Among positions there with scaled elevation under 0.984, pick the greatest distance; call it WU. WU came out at 257.0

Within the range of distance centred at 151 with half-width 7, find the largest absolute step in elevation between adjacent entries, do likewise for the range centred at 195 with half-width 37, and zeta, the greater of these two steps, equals 15.4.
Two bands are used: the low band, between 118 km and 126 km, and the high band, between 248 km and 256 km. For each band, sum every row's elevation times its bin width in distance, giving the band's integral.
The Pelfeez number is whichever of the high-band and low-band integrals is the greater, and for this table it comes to 2901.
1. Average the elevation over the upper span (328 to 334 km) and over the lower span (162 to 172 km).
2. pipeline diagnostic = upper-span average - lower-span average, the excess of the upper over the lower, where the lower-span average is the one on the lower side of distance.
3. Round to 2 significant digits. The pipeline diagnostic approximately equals 34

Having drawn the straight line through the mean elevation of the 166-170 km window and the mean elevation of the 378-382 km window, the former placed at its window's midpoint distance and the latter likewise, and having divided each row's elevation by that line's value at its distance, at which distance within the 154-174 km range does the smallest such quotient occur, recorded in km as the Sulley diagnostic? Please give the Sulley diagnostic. 167.0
